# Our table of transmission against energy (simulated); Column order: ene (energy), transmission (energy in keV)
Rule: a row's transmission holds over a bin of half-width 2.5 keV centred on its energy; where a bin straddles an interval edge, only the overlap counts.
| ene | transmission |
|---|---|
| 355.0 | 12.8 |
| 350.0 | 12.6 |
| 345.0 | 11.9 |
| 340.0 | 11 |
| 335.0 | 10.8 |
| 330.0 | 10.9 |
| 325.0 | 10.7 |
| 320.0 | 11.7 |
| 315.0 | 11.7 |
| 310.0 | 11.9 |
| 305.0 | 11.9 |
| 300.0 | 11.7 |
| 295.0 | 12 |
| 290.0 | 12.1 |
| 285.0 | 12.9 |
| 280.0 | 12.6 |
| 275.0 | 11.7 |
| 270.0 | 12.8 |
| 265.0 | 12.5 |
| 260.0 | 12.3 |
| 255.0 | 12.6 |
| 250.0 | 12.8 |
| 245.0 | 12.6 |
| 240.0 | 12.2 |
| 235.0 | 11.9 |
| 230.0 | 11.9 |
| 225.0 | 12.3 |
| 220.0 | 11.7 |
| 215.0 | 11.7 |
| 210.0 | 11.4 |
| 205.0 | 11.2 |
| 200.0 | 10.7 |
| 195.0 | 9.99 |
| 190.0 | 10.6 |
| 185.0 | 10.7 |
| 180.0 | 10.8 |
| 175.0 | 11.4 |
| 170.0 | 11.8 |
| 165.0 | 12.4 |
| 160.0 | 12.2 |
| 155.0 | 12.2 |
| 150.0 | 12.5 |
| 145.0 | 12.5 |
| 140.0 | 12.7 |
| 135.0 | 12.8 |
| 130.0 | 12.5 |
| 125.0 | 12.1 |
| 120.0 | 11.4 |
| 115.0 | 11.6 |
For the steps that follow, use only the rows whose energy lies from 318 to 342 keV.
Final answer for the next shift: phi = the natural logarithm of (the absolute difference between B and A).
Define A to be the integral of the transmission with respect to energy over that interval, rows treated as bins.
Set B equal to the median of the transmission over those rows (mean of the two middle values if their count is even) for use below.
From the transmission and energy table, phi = 5.53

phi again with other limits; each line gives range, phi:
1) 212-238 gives 5.70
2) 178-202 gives 5.49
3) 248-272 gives 5.67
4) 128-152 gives 5.67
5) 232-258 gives 5.74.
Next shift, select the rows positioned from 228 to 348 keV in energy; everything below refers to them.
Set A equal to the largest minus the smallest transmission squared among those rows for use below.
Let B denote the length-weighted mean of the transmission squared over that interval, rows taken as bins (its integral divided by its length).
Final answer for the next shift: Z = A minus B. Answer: -92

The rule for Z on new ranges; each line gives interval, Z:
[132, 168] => -140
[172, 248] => -72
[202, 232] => -111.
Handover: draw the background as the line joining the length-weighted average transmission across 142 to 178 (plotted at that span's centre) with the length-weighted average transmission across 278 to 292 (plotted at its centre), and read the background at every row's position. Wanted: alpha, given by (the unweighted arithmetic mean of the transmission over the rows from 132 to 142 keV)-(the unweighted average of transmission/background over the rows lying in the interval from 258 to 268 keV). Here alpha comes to 11.8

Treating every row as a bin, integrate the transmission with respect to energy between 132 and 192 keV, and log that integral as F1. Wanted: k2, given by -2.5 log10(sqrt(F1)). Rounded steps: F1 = 714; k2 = -3.57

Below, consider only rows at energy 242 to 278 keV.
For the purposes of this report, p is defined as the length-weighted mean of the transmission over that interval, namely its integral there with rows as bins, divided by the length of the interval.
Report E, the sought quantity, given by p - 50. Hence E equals -37.5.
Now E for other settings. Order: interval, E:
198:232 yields -38.4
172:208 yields -39.2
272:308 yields -37.9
